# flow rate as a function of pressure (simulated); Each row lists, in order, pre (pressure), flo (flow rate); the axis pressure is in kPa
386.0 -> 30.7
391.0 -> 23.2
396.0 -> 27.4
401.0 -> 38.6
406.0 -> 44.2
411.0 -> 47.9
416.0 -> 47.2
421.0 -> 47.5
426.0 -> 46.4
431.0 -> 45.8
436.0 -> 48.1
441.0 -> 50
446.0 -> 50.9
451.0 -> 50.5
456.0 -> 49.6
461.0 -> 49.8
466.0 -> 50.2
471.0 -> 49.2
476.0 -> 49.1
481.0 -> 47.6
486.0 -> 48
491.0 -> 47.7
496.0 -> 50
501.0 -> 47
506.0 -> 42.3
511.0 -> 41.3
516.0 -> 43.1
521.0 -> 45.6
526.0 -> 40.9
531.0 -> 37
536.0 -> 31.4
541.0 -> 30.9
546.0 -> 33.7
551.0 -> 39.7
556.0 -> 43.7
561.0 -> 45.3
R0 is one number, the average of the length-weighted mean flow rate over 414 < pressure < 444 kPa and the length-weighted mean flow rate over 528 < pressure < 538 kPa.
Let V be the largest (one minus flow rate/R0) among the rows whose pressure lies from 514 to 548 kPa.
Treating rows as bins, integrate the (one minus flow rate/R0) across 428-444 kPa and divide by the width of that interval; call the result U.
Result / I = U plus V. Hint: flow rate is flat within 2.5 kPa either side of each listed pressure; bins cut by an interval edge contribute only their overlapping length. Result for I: 0.08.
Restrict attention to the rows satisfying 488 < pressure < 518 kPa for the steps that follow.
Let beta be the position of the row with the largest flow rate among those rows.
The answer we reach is 496.0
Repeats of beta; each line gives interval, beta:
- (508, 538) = 521.0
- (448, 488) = 451.0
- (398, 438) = 436.0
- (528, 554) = 551.0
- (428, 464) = 446.0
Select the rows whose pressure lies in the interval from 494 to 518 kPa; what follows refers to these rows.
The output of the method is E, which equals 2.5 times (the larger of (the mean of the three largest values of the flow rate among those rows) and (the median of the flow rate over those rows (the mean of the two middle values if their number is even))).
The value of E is 117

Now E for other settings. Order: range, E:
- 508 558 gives 110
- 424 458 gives 126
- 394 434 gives 119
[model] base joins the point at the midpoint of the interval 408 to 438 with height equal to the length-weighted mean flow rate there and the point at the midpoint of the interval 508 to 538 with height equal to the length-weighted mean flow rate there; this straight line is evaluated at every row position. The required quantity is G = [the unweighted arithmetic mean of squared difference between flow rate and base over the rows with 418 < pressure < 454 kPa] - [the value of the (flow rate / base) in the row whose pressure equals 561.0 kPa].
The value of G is 10.3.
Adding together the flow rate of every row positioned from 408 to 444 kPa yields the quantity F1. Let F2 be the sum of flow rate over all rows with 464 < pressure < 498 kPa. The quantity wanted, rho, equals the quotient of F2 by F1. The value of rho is 1.03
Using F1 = 333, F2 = 342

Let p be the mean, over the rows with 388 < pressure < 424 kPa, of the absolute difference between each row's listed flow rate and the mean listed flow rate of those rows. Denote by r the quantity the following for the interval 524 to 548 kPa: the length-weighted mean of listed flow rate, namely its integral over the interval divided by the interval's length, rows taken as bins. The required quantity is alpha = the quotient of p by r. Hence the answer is 0.240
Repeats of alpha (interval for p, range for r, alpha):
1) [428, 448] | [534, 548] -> 0.055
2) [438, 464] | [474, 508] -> 0.009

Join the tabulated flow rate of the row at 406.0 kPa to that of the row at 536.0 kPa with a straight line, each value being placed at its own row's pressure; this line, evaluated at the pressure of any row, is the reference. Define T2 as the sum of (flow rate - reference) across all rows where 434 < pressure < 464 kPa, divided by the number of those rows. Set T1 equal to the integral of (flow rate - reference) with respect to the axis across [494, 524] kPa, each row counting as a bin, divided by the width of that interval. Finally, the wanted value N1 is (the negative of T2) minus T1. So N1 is -20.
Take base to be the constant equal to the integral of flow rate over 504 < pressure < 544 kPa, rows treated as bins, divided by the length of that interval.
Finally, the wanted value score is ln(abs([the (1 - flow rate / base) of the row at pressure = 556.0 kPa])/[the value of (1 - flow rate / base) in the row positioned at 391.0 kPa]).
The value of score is -1.2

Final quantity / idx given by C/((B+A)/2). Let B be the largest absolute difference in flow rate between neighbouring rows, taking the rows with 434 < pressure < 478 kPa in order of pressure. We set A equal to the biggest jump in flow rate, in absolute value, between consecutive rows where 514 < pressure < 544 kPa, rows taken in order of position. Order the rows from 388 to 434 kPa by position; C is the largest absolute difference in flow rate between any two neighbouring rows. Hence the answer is 3.0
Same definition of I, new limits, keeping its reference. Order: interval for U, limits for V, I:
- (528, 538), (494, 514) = 0.15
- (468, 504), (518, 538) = 0.06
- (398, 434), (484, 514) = -0.10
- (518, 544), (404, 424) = 0.02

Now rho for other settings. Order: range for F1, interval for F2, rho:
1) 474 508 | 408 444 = 1.00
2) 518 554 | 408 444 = 1.28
